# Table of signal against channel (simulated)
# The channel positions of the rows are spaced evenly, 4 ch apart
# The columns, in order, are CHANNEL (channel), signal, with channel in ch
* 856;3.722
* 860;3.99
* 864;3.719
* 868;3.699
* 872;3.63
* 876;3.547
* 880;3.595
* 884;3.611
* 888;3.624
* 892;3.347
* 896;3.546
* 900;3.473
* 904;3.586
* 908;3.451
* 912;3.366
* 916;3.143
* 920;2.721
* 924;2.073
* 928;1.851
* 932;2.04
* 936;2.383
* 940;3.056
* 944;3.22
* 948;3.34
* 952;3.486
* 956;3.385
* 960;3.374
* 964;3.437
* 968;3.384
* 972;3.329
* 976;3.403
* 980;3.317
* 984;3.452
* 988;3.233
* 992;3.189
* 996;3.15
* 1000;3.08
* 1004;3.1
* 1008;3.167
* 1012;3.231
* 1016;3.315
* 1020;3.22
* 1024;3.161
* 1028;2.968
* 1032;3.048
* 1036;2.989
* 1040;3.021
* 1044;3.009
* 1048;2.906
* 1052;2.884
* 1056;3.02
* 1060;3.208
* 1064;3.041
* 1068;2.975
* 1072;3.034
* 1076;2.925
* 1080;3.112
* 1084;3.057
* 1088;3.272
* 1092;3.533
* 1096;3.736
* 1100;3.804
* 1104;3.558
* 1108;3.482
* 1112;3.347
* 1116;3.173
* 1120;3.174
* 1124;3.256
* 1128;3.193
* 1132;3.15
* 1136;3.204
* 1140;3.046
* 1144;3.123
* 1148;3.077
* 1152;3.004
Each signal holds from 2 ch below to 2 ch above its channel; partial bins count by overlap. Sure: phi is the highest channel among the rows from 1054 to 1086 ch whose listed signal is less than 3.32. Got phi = 1084 ch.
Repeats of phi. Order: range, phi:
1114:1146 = 1144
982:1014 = 1012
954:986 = 980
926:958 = 944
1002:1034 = 1032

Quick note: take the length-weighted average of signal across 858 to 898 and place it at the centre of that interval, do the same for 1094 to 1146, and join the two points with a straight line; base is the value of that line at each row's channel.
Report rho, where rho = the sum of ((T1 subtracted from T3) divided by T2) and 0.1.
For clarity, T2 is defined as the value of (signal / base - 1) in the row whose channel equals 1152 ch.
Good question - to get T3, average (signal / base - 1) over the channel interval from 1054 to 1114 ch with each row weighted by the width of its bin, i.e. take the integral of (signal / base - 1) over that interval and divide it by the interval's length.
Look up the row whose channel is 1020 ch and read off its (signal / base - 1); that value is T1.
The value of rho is -0.3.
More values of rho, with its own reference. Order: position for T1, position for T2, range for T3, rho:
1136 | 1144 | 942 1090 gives 1.1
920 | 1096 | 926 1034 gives 1.3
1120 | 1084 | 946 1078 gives 0.5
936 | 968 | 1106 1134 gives -8.0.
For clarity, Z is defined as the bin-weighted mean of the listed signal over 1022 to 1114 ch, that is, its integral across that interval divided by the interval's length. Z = 3.18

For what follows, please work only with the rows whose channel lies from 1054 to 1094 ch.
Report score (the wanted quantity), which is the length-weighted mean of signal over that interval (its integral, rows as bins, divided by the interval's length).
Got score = 3.1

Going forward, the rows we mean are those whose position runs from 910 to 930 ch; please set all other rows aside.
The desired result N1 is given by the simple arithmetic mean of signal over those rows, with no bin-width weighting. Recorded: 2.63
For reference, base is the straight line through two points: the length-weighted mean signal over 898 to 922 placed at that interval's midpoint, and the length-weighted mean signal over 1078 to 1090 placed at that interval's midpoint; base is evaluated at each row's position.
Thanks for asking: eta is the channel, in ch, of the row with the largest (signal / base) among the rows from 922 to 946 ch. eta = 944 ch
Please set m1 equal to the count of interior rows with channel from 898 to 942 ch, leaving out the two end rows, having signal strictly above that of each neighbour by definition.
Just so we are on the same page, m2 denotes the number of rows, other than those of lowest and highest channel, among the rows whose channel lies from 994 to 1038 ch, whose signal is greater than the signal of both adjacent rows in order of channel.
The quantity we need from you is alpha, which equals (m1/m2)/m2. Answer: 0.25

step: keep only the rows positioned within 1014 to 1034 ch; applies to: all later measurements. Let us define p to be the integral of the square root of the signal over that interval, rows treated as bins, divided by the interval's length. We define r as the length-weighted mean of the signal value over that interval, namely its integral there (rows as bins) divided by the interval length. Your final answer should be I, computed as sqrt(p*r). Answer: 2.36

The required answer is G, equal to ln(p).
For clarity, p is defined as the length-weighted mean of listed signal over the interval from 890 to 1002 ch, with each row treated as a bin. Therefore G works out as 1.14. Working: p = 3.14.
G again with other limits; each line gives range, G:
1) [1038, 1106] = 1.16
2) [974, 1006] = 1.18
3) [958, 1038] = 1.17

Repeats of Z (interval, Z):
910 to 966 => 2.92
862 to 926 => 3.38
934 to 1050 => 3.18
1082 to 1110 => 3.49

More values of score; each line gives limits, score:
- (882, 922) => 3.4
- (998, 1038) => 3.1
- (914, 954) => 2.7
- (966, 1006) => 3.3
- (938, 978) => 3.3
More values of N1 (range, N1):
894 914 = 3.48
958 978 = 3.39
